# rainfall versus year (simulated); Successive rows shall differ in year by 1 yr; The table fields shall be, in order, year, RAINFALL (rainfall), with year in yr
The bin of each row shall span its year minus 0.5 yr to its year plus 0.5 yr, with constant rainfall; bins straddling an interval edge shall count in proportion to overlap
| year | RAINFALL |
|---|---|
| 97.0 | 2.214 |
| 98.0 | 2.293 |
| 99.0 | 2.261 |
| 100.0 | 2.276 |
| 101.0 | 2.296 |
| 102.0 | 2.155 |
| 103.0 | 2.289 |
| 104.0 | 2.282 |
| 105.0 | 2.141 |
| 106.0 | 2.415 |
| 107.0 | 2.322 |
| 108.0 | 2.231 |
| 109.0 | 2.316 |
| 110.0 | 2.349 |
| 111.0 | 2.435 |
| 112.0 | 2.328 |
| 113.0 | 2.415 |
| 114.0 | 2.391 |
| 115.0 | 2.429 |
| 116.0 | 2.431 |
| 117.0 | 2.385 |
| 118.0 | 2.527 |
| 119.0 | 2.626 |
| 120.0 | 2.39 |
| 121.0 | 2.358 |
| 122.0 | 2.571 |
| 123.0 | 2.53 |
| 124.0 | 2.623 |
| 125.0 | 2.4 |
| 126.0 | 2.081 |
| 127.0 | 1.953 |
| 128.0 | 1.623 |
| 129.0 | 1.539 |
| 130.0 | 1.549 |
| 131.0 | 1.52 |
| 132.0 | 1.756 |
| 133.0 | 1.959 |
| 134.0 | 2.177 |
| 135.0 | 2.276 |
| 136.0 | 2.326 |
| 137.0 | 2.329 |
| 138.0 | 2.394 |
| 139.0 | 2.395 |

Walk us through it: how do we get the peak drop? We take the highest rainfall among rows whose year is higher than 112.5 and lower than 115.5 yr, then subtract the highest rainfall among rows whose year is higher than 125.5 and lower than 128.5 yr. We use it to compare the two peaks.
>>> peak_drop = 0.35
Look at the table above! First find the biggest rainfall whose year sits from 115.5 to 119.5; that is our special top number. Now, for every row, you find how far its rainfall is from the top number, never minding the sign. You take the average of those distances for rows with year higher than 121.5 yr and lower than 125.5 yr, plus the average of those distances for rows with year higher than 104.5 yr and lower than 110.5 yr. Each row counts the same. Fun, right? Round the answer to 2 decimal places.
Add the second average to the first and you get 0.43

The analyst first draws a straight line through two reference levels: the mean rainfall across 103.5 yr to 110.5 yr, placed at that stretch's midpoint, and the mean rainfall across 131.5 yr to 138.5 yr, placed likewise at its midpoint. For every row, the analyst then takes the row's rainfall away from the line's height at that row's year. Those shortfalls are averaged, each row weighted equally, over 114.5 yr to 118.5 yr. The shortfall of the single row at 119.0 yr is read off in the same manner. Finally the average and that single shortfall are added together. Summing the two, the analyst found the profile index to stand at -0.57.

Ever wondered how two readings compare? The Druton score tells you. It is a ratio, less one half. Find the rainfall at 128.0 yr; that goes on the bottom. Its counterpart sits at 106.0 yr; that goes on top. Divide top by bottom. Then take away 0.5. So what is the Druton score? 1.0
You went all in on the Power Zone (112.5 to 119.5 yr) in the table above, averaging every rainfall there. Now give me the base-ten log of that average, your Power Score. 0.391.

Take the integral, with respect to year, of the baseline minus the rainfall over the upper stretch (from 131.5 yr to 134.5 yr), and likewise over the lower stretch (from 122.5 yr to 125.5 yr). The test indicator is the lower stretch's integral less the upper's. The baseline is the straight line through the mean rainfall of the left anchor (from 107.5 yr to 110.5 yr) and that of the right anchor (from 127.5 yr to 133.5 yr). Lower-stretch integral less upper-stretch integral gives -1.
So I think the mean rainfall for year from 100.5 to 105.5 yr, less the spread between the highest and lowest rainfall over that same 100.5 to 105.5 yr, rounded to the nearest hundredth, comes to 2.08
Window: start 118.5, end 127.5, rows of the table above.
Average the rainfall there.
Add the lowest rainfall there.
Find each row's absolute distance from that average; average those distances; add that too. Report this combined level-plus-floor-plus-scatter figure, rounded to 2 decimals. 4.52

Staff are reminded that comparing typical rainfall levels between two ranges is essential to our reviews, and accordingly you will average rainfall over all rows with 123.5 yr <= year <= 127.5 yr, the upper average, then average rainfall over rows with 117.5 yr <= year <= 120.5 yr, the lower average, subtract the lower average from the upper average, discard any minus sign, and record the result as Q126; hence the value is 0.3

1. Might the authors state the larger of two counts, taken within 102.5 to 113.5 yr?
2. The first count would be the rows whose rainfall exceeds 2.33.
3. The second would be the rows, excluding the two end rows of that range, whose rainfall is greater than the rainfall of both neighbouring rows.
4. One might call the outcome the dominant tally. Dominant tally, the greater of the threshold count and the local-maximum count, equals 4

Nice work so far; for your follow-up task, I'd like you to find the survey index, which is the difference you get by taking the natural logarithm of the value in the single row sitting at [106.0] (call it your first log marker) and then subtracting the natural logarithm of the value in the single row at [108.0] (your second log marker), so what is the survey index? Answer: 0.1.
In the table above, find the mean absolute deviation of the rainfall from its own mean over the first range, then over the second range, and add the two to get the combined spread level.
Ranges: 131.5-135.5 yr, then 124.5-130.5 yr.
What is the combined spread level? 0.47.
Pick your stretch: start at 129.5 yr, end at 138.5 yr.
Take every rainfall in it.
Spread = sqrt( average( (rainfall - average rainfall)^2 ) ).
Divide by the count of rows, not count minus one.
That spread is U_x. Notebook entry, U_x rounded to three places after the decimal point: 0.327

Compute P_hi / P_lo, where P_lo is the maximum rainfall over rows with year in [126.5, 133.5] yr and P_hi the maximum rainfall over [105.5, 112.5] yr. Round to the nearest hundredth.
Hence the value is 1.24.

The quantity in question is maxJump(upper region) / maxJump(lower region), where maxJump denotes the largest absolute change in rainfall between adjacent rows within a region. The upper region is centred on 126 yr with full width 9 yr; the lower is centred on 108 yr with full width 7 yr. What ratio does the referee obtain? 1.2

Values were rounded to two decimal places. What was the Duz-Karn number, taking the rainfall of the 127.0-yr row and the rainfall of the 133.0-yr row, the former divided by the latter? 1.00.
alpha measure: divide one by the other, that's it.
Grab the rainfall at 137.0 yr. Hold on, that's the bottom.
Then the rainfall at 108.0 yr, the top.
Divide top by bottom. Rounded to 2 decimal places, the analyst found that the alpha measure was 0.96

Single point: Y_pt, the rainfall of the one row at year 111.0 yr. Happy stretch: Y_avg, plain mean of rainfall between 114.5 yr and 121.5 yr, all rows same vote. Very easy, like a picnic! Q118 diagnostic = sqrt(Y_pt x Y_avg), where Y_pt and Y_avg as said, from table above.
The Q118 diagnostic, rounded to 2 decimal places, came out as 2.44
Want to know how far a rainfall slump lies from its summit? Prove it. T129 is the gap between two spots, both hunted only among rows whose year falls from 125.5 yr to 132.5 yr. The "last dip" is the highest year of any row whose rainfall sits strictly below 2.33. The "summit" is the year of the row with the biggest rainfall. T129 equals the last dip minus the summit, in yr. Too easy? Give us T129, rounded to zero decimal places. 6 yr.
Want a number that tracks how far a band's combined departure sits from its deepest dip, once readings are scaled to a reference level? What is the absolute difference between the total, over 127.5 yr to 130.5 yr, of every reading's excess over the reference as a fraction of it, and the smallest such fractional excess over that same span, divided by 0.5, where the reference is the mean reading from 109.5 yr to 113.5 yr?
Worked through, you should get 1.34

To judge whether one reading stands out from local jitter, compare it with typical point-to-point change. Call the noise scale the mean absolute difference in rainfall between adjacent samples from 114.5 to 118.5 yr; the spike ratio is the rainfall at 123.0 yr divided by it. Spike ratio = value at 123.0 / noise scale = 40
